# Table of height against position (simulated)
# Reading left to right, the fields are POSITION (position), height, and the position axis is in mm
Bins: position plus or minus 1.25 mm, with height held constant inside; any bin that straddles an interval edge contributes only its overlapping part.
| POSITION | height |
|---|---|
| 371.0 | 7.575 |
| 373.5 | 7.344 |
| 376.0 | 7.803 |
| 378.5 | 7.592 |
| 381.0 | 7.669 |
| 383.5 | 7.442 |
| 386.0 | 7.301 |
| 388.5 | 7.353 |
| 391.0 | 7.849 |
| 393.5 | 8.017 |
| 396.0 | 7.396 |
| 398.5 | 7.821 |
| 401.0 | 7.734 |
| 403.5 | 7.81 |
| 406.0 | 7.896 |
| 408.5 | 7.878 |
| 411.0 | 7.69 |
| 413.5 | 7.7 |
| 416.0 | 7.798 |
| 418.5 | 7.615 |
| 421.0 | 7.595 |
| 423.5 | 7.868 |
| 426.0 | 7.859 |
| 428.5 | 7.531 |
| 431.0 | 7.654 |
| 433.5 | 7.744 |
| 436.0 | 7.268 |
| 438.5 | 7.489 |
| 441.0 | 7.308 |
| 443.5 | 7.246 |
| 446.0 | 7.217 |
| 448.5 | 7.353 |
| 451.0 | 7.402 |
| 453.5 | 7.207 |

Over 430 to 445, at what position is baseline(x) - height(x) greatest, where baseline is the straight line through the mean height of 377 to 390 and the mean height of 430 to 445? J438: 443.5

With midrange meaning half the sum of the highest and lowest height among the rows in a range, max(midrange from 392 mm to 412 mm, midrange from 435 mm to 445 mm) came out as 7.71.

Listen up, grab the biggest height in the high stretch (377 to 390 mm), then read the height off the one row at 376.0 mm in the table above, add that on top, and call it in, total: 15.5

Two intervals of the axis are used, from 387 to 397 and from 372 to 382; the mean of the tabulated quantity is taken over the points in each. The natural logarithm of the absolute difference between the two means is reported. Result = -3.0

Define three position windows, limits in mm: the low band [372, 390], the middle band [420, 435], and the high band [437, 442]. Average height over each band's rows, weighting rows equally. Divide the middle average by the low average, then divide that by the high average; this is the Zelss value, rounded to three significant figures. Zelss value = 0.139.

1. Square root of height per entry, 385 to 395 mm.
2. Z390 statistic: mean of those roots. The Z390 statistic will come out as 2.76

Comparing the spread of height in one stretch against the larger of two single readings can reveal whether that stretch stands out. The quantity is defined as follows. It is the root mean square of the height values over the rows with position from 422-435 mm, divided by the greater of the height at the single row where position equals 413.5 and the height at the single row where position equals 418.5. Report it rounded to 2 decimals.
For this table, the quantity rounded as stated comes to 1.00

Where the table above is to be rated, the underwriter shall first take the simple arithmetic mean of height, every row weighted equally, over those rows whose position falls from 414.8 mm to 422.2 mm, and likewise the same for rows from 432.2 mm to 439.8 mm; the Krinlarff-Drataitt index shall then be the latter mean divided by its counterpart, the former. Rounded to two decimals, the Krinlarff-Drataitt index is 0.98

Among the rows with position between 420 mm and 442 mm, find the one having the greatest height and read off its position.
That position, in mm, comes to 423.5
